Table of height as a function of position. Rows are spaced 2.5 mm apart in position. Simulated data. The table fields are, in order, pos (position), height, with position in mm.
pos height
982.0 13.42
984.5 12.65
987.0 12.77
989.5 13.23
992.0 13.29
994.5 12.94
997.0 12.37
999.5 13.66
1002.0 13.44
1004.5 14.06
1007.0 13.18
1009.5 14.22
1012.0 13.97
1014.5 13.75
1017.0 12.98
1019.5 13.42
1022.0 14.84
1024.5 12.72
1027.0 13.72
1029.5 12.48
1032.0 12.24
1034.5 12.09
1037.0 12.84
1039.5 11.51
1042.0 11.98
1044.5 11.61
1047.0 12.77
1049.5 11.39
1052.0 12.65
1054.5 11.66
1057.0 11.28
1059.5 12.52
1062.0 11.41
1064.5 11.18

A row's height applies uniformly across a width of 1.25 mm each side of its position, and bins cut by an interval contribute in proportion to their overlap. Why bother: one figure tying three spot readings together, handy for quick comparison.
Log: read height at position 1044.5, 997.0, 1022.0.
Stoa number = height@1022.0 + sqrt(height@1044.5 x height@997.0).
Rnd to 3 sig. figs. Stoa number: 26.8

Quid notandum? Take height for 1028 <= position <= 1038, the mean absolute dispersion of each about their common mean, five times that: 1.24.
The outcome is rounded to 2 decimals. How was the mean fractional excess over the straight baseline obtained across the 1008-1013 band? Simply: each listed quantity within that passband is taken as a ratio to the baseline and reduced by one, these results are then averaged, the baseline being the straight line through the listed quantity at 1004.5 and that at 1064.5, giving 0.02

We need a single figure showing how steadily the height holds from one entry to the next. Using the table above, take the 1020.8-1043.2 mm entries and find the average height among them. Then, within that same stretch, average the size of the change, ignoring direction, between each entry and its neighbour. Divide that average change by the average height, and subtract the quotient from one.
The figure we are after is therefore 0.93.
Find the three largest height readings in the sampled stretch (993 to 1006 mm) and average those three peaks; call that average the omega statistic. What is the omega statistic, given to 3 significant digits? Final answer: 13.7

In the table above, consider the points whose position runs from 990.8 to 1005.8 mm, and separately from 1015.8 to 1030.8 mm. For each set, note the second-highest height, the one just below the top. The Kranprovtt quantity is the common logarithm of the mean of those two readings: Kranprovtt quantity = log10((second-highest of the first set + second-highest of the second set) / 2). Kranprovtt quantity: 1.14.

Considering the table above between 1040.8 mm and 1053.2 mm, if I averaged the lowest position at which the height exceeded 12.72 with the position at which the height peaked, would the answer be 1047.0 mm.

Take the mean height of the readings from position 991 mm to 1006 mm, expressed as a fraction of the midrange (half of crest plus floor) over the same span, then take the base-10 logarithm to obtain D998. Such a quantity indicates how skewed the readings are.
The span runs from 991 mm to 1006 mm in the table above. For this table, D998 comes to 0.003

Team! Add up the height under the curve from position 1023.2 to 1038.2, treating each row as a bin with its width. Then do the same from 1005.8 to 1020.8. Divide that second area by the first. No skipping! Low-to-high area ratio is 1.07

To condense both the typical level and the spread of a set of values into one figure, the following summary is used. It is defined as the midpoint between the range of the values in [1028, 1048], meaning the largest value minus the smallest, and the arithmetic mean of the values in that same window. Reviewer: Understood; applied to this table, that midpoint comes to 6.8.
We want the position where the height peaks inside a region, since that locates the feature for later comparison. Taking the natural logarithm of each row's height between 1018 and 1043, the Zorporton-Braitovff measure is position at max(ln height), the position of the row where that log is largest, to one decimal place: 1022.0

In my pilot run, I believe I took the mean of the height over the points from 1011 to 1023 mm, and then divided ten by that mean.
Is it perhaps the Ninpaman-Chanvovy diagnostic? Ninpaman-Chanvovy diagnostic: 0.73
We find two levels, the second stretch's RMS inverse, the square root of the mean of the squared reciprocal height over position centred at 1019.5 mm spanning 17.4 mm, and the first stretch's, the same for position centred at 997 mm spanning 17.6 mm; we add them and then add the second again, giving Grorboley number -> 0.223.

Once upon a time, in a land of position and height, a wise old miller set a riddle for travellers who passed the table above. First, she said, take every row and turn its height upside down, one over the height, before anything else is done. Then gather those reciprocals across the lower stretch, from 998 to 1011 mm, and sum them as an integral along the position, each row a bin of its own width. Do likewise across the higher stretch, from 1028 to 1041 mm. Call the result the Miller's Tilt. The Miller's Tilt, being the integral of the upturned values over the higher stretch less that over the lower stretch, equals 0.11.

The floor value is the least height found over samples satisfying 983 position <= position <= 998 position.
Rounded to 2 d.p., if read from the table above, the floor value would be 12.37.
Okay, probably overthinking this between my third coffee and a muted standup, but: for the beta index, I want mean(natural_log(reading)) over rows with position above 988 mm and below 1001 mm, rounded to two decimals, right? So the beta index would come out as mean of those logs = 2.57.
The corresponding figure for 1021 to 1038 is 2.56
